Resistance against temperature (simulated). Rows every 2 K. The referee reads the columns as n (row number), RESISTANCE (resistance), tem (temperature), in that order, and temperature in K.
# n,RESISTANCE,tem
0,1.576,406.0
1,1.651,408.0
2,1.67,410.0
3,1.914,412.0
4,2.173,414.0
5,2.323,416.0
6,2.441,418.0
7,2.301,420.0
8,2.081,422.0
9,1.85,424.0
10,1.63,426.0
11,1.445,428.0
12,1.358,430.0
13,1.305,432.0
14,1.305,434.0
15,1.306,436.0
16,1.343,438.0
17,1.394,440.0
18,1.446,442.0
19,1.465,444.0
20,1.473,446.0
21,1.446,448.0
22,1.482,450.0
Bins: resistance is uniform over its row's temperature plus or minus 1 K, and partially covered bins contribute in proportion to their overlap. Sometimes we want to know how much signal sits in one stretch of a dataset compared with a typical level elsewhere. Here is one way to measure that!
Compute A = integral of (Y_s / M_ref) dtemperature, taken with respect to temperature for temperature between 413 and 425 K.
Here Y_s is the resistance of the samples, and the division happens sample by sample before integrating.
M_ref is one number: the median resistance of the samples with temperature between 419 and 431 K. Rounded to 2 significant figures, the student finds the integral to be 15 K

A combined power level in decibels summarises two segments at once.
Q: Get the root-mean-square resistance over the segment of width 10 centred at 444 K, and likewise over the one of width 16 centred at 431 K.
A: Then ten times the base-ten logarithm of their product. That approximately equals 3.2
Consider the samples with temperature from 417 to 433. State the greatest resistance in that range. 2.441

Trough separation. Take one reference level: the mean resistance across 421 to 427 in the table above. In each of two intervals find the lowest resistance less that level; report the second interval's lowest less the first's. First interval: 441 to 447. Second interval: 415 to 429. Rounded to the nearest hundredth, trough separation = 0.00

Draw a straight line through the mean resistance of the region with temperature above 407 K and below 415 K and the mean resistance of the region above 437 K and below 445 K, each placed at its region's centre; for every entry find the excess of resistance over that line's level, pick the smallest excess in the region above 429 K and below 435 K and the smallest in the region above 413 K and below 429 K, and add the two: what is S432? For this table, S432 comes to -0.40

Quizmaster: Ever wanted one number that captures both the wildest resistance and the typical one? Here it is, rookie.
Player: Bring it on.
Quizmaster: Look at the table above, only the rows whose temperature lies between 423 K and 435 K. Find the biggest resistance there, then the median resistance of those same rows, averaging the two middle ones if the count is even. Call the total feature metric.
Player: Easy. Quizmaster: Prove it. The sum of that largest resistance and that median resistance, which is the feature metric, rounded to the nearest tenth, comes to 3.3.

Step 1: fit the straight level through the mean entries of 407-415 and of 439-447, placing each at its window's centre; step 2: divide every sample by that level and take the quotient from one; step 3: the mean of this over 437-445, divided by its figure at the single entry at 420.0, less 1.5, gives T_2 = -1.62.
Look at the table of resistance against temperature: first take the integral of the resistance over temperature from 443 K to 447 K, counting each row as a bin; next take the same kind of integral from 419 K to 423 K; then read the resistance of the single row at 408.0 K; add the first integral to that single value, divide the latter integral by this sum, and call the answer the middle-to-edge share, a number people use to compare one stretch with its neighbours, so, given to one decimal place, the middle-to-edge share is 1.2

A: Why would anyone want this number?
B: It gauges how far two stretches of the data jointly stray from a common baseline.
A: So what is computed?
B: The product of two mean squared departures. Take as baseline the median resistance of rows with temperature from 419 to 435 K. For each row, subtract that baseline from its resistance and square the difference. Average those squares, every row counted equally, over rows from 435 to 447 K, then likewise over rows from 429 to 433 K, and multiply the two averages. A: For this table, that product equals 0.001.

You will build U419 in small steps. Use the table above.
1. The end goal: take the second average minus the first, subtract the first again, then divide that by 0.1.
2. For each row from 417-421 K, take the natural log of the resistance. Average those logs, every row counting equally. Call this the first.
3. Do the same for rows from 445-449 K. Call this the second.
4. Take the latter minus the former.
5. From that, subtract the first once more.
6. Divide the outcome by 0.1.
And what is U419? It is -13.5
